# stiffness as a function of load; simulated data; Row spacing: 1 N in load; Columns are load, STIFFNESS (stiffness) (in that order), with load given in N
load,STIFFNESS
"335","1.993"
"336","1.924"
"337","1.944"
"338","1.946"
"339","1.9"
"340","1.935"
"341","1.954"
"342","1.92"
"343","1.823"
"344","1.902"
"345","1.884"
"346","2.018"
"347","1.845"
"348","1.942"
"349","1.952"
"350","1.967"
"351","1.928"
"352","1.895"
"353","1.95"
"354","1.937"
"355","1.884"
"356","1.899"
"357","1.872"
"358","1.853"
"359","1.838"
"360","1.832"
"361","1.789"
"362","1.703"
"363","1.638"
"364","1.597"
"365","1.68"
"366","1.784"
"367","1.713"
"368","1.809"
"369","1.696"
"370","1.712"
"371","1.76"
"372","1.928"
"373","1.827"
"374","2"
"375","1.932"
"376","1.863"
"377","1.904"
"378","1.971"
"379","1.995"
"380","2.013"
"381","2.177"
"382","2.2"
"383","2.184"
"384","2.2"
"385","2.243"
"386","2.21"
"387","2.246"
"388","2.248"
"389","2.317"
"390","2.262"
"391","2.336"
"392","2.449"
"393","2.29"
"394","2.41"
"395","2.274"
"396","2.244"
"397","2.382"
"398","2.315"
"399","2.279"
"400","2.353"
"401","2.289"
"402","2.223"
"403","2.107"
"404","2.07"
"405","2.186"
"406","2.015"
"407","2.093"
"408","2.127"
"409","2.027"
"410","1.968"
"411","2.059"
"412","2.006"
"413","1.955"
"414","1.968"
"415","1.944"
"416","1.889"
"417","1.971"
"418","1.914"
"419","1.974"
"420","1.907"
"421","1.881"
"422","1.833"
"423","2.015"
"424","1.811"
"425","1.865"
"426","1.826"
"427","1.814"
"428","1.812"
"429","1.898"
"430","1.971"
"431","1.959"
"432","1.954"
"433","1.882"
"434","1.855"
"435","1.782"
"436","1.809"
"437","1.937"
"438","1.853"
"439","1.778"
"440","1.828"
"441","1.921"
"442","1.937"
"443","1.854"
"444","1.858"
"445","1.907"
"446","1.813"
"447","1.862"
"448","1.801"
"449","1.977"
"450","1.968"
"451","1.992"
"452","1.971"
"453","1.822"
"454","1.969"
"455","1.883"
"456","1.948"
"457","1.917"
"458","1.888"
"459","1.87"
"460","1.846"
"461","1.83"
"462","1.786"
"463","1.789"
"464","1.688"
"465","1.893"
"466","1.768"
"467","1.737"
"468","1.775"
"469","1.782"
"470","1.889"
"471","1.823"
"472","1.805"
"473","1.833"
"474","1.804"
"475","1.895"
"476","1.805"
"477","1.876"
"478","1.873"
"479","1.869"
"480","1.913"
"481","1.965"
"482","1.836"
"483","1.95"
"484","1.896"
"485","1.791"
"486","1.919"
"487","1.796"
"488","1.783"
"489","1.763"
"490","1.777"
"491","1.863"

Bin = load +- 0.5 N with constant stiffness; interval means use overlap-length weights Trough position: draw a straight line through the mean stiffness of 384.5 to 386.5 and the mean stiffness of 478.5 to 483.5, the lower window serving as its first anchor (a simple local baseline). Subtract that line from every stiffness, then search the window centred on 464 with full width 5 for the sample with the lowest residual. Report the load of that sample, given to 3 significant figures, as 464 N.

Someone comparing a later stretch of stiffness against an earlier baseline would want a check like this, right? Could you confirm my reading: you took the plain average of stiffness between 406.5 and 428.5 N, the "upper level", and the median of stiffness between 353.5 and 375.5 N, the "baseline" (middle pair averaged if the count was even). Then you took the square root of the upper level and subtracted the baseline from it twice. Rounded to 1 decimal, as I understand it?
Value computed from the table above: -2.2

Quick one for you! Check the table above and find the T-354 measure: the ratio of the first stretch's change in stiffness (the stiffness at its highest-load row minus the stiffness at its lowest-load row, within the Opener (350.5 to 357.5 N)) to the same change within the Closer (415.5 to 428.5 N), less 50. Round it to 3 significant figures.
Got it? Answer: -49.3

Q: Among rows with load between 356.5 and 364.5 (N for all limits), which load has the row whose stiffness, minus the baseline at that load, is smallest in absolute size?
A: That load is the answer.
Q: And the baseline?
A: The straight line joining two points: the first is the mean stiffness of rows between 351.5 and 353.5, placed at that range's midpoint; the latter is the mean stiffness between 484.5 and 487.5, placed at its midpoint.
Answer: 357 N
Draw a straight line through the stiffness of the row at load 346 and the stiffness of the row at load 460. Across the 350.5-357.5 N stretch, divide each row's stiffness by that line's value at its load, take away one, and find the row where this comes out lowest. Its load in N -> 357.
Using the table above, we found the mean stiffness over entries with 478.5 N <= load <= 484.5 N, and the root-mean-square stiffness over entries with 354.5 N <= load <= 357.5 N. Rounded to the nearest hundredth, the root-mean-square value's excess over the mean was -0.02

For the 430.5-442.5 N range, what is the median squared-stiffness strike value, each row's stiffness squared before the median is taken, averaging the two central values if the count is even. 3.5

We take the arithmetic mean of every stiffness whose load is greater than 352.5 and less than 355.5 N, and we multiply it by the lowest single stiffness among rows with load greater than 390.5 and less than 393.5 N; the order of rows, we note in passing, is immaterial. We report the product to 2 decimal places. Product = 4.41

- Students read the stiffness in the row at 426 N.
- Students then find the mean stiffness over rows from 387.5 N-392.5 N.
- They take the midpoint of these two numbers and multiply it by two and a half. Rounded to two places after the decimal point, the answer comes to 5.19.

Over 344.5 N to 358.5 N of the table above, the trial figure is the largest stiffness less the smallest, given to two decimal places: 0.17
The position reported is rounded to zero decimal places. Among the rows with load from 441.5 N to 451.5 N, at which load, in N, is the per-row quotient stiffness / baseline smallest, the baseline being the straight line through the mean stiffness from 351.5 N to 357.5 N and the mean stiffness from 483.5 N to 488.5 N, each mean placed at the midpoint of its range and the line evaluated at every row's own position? 448 N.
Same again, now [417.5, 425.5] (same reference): 424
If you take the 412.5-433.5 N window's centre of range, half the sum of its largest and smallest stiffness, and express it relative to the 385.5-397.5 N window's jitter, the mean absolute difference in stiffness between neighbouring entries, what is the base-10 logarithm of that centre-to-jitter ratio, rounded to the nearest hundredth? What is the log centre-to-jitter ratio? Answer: 1.35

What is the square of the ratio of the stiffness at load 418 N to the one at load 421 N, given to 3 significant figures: 1.04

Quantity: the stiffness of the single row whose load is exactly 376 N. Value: 1.863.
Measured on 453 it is 1.822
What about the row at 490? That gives 1.777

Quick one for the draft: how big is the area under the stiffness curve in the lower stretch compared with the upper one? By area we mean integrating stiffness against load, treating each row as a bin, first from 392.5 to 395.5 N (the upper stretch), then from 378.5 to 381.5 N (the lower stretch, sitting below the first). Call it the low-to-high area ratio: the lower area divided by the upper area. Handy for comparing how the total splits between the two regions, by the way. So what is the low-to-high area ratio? 0.89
